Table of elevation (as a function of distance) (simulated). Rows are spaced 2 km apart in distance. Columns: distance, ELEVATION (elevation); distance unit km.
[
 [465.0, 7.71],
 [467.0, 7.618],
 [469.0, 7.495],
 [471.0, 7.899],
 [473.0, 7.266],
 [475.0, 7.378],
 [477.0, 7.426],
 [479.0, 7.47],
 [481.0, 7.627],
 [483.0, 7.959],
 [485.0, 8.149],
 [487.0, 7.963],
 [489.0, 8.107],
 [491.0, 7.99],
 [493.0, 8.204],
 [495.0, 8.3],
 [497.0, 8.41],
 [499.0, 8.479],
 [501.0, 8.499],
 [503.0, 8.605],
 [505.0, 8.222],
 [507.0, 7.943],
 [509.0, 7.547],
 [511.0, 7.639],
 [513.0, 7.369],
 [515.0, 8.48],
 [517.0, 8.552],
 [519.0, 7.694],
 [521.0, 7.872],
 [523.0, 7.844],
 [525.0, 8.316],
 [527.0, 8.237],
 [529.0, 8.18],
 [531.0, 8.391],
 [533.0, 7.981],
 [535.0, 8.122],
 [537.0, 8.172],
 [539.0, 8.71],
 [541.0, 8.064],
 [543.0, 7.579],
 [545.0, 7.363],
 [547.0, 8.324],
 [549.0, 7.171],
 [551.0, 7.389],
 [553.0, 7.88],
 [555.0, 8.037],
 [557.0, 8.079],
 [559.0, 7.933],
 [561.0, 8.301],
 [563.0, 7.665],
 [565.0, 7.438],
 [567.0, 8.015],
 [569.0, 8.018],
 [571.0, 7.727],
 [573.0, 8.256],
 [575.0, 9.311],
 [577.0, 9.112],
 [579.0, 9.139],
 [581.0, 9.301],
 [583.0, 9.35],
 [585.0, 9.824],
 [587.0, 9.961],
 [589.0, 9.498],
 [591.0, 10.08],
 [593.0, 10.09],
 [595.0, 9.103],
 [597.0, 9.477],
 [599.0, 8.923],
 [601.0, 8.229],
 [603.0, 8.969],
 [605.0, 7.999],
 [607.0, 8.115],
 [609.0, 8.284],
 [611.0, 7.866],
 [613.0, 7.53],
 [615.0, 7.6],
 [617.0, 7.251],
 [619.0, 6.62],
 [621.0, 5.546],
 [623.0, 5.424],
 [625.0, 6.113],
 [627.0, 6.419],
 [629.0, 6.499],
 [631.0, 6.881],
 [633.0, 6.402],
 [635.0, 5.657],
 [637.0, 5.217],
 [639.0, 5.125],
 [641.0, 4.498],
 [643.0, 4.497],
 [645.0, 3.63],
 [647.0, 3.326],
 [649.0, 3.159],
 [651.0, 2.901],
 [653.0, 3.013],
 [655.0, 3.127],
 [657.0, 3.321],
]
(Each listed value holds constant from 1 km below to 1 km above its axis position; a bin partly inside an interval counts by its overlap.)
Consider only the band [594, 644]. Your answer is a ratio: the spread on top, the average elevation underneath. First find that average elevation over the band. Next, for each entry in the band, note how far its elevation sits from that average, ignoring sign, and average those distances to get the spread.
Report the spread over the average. 0.18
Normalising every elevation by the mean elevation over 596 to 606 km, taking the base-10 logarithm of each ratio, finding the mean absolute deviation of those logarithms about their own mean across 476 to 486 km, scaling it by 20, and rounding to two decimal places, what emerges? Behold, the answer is 0.29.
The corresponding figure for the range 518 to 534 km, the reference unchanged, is 0.23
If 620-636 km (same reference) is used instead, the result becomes 0.62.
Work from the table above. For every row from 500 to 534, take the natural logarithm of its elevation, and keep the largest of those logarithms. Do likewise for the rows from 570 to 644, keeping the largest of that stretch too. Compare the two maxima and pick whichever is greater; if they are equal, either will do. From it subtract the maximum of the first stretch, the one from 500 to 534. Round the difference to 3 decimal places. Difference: 0.159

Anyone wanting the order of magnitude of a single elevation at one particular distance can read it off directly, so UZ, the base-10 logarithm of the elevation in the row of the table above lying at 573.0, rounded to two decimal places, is 0.92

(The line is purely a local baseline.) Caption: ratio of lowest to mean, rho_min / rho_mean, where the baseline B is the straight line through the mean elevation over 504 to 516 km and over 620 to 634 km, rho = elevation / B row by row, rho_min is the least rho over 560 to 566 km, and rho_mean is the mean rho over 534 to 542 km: 0.95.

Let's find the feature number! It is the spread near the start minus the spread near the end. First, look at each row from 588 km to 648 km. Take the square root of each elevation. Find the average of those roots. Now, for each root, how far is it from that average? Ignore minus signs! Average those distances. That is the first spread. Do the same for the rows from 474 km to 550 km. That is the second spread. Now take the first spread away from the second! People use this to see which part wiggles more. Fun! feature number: -0.243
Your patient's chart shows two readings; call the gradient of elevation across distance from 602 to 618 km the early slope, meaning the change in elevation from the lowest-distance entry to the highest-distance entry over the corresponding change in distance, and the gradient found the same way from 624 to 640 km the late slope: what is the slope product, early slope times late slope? 0.0087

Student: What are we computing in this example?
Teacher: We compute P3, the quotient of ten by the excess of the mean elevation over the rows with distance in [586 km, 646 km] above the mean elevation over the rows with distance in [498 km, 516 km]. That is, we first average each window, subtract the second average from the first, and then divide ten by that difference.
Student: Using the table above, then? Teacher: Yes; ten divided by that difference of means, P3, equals -12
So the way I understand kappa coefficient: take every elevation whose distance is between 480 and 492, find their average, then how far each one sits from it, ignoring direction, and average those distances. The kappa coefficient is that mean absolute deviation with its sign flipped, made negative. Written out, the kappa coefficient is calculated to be -0.12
